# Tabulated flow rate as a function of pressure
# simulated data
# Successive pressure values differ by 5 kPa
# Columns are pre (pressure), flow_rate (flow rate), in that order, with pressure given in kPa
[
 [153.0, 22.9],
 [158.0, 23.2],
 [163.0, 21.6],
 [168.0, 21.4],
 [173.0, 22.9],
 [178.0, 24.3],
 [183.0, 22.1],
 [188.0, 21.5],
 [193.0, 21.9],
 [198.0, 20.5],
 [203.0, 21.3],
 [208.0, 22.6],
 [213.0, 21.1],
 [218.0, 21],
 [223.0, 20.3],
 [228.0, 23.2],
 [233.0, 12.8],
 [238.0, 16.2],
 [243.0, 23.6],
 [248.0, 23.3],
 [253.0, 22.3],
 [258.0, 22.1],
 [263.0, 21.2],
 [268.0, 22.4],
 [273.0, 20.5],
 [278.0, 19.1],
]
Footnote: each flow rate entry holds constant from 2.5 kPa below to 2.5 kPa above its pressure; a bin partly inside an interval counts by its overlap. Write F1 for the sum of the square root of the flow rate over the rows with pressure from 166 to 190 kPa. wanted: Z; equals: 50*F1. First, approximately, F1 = 23.7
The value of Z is 1184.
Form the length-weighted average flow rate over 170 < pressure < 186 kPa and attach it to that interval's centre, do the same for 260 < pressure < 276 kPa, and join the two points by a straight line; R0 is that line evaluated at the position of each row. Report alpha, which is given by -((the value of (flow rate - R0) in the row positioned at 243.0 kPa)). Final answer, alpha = -1.8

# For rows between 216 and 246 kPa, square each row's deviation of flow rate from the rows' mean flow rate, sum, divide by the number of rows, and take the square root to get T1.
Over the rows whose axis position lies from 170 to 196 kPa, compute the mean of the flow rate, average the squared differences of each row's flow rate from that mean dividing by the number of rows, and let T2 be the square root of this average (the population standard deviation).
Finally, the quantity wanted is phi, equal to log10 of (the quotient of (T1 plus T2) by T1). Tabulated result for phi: 0.1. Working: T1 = 3.9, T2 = 0.99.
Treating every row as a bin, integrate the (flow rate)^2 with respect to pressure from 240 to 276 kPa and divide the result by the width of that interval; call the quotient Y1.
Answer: 489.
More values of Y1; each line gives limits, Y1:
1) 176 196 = 501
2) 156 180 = 513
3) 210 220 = 447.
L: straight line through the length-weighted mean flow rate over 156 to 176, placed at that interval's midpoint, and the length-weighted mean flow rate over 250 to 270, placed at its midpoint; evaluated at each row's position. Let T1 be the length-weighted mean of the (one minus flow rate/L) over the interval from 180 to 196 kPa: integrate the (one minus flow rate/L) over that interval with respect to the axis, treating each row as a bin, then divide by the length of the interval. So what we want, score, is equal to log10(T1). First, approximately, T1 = 0.017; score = -1.78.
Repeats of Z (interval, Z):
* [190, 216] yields 1159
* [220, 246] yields 1089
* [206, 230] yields 1163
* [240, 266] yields 1186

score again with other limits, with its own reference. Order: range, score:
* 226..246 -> -0.85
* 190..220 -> -1.46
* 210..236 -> -0.95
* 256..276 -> -1.62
